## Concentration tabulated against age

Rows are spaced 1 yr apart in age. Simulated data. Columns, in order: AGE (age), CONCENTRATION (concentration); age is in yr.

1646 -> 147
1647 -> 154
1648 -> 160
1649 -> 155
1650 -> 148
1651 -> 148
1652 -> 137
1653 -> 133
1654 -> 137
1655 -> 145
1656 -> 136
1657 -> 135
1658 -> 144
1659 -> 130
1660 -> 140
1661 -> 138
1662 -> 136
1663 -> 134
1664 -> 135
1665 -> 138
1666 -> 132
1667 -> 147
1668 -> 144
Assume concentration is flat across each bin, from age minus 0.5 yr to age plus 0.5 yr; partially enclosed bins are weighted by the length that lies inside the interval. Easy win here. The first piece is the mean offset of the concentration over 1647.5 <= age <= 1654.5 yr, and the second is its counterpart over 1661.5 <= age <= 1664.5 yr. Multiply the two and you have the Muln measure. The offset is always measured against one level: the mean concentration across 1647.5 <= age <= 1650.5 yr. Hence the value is 172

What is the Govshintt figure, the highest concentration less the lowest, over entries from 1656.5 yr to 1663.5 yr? 14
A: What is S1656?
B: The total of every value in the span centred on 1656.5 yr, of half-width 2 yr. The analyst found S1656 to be 560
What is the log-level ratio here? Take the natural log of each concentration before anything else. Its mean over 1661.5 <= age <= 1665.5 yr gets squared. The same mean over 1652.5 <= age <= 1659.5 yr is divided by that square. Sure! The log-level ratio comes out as 0.2040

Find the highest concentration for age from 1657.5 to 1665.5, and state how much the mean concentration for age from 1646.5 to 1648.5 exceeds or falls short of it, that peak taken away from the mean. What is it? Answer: 13.0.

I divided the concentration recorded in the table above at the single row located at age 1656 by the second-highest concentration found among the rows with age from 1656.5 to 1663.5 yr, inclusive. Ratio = 0.97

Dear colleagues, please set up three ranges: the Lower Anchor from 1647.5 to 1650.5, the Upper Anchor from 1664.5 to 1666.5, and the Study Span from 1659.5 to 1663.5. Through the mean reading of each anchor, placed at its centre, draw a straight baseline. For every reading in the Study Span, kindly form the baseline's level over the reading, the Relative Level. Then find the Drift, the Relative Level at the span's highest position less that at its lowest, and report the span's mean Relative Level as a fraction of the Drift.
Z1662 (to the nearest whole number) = 54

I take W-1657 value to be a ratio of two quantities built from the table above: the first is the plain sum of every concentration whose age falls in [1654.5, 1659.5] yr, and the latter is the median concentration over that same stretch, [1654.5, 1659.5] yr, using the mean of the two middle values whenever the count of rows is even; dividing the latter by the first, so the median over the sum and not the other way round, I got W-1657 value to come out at 0.20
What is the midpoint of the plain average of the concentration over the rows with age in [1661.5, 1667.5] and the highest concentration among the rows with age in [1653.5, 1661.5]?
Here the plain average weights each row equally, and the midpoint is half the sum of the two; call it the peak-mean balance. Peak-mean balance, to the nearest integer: 141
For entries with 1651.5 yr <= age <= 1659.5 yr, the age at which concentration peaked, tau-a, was 1655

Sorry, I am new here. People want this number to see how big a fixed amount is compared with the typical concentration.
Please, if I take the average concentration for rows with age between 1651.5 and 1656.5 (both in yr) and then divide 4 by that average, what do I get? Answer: 0.0291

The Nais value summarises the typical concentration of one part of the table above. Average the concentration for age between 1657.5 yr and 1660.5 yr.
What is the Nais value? 138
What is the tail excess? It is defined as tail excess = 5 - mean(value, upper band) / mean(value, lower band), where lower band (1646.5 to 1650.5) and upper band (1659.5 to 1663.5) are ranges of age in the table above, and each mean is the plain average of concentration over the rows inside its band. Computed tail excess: 4.11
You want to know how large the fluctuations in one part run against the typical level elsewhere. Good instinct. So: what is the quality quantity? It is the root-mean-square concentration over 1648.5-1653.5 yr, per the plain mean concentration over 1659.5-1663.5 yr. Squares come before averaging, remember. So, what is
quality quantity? 1.05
